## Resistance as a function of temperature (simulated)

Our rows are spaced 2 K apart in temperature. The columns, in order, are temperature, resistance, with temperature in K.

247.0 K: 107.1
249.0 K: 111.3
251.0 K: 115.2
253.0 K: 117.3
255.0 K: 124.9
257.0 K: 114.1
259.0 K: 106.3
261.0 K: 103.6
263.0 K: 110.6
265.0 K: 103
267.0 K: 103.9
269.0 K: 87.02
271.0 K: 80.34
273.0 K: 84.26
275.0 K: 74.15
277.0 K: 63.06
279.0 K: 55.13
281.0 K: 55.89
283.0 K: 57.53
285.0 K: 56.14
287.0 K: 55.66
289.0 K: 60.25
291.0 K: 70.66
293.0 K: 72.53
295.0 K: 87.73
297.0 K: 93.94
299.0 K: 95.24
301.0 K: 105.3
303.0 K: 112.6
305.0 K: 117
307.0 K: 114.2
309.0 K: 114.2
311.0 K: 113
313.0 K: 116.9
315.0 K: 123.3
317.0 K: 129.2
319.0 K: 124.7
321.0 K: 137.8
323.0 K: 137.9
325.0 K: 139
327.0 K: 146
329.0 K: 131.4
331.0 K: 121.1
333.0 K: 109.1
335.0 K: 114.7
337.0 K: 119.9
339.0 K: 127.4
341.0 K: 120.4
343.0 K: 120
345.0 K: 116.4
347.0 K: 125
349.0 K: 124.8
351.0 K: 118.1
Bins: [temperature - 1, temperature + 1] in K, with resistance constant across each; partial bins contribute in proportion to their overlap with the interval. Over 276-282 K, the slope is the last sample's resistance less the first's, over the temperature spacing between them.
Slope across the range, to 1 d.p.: -1.8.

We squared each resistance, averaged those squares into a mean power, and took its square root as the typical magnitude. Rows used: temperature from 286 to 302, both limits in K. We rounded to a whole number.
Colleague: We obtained 82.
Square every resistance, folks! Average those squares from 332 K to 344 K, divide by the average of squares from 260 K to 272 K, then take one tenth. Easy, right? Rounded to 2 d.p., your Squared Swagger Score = 0.14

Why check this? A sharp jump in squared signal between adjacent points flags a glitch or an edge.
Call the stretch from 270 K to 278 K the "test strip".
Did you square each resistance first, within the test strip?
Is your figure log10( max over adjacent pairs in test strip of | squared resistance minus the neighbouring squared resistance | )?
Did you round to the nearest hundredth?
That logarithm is 3.20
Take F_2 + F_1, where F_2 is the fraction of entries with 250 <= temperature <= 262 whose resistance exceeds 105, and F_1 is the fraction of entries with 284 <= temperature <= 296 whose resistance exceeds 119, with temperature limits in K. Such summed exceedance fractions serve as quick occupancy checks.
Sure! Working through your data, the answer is 0.83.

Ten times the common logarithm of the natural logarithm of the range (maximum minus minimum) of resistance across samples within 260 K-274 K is 5.3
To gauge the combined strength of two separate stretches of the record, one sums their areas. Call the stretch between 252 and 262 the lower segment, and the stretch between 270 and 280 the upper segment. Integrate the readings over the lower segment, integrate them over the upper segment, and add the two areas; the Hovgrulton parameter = 1846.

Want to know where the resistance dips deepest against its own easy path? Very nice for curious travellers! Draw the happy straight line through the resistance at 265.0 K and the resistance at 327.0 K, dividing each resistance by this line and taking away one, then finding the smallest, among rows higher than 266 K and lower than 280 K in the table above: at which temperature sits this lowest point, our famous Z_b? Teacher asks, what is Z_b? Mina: 279.0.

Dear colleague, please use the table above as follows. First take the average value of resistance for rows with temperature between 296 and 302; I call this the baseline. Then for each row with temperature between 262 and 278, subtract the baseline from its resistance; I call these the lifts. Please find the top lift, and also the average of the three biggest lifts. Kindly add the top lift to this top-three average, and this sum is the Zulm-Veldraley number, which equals 20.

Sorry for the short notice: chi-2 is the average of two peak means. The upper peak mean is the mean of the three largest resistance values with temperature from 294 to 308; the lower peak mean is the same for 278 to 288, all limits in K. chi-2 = 86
